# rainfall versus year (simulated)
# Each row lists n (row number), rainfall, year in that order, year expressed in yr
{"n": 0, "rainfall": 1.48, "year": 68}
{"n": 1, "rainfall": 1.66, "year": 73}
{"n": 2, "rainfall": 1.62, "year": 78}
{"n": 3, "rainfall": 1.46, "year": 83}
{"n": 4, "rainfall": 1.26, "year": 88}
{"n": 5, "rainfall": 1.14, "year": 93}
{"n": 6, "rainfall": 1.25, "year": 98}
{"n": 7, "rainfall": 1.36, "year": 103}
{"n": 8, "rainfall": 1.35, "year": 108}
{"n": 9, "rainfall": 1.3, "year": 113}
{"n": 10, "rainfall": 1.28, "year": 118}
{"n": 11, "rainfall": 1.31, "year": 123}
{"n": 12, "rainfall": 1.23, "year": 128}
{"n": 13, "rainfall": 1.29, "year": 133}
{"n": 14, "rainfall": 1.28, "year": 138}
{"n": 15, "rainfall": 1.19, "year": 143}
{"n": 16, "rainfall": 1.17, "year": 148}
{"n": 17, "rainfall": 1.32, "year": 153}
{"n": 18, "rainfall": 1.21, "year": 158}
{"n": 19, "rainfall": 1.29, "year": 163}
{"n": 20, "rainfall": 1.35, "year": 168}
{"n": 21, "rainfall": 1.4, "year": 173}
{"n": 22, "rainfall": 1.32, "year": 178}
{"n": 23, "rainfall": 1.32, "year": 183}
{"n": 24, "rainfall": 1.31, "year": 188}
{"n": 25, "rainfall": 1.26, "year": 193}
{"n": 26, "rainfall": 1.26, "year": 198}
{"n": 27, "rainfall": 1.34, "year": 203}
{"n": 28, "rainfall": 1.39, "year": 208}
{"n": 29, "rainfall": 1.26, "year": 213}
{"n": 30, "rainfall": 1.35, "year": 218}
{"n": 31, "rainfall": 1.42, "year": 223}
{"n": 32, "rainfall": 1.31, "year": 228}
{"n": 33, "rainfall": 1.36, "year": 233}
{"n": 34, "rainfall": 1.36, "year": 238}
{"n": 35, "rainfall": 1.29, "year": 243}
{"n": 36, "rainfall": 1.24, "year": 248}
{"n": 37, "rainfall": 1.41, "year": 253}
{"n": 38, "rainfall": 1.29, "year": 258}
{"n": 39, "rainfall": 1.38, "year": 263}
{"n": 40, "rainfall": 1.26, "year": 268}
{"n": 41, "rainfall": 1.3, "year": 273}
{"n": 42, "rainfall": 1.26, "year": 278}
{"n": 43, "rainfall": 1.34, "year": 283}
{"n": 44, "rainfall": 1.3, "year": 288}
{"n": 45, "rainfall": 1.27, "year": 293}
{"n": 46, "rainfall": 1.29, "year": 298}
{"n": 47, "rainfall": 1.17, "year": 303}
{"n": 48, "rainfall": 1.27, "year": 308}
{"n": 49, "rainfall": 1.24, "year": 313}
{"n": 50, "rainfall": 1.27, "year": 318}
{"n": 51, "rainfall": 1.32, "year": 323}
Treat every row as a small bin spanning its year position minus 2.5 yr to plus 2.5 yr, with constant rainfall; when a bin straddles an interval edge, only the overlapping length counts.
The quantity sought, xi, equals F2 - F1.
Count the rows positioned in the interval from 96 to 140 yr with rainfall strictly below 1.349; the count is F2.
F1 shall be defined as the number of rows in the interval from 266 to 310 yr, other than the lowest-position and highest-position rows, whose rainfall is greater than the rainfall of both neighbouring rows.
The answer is 4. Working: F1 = 3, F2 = 7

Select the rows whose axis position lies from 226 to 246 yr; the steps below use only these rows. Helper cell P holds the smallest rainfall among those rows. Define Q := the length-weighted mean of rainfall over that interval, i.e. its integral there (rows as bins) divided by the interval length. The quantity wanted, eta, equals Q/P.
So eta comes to 1.03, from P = 1.29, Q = 1.33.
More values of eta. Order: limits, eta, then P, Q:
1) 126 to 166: 1.07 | 1.17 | 1.25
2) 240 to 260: 1.06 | 1.24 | 1.31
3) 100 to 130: 1.06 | 1.23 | 1.31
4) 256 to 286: 1.04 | 1.26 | 1.31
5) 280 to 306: 1.09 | 1.17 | 1.27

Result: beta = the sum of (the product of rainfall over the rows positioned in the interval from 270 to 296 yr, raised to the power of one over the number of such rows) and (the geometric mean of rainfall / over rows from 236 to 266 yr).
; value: 2.62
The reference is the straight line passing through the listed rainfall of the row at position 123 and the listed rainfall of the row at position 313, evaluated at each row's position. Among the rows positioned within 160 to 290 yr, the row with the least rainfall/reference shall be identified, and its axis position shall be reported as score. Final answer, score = 248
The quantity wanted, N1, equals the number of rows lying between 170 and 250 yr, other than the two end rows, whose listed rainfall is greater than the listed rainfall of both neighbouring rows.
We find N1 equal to 2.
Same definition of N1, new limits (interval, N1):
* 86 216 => 6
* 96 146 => 3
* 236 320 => 6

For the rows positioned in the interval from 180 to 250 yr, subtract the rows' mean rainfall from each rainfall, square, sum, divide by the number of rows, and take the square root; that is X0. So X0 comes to 0.052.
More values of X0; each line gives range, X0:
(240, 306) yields 0.058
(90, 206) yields 0.063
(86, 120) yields 0.068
